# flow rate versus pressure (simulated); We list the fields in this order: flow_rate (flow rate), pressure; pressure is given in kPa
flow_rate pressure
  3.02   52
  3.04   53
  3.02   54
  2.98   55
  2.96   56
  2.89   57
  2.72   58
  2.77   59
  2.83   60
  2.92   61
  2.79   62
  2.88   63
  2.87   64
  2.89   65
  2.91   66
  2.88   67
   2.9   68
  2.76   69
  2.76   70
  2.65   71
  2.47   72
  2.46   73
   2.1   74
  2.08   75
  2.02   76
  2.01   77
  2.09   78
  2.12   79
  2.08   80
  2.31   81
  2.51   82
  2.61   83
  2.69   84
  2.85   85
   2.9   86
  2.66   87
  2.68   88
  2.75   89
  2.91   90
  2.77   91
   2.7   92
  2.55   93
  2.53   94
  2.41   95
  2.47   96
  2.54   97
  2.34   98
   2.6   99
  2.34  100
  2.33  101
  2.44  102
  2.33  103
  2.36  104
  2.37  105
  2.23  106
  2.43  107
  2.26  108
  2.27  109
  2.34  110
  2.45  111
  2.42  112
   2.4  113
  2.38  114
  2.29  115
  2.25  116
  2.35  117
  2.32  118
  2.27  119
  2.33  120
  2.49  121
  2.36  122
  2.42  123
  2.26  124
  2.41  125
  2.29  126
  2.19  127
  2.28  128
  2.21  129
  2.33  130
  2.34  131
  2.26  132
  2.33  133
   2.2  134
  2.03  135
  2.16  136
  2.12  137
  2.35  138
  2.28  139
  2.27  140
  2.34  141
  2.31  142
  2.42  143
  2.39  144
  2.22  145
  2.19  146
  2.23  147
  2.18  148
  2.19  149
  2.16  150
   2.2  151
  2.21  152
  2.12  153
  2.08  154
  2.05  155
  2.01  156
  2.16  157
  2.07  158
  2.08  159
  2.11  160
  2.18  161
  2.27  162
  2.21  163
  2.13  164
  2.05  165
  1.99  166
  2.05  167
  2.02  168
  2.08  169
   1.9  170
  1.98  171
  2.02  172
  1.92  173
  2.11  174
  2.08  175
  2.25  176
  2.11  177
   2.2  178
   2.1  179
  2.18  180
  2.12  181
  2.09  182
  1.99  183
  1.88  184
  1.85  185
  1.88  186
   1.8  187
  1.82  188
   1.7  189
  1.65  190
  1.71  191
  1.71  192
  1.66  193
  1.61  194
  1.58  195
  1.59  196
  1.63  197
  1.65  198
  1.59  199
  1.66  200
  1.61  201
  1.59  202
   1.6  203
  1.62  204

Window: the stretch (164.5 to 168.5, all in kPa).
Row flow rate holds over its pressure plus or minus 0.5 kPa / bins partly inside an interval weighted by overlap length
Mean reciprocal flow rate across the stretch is 0.49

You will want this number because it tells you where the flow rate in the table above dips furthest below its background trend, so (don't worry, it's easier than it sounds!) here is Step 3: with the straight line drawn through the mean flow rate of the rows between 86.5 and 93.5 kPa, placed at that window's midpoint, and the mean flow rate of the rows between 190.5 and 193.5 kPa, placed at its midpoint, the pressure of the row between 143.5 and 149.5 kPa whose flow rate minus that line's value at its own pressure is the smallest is 146 kPa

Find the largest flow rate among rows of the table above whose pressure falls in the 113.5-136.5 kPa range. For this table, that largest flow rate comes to 2.49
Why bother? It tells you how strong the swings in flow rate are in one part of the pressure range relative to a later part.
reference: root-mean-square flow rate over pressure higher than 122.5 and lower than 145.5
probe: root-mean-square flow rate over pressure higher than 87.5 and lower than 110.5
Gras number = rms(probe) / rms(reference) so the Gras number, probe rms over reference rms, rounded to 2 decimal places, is 1.09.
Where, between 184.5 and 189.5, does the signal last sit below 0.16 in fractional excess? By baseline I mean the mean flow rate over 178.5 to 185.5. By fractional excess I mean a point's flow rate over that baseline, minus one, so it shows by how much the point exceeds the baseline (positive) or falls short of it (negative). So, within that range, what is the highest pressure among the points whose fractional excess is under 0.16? 189 kPa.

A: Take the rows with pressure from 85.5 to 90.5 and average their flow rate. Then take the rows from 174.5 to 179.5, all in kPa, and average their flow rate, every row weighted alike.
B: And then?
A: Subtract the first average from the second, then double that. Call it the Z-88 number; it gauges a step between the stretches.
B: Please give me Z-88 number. -1.3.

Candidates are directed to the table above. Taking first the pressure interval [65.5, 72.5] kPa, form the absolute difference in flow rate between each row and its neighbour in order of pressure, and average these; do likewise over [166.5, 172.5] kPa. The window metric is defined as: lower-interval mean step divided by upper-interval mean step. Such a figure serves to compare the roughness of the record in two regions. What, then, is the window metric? 1.03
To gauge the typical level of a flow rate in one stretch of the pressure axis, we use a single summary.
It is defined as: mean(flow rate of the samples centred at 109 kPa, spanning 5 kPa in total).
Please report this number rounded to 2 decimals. 2.35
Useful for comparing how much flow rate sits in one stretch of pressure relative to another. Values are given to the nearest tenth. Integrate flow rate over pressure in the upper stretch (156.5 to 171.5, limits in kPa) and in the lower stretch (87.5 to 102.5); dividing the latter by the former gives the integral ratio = 1.2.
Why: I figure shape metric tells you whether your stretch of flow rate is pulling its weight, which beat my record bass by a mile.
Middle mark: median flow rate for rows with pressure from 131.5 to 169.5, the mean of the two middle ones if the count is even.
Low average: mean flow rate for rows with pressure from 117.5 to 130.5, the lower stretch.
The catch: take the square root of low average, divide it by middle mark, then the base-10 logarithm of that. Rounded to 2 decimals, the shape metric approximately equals -0.16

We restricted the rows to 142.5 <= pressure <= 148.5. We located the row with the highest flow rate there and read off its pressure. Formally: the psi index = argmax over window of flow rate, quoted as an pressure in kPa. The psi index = 143 kPa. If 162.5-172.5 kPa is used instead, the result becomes 163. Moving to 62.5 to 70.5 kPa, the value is 66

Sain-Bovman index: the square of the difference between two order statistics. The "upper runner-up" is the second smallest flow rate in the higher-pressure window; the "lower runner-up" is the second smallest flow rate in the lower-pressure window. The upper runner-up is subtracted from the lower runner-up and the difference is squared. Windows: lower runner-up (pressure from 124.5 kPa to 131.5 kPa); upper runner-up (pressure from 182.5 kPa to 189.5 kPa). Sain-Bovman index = 0.17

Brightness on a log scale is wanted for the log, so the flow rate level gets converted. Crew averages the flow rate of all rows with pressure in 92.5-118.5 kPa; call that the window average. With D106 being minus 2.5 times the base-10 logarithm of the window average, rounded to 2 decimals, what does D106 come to -0.94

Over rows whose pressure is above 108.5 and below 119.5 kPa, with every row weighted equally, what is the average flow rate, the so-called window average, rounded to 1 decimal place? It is 2.3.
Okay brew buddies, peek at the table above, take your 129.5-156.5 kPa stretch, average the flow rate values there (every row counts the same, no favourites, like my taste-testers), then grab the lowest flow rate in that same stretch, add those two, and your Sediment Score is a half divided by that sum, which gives 0.118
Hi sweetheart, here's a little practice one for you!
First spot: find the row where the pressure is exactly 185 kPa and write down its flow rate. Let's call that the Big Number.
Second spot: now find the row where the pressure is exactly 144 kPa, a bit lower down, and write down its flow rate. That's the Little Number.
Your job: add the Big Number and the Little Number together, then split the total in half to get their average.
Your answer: 2.12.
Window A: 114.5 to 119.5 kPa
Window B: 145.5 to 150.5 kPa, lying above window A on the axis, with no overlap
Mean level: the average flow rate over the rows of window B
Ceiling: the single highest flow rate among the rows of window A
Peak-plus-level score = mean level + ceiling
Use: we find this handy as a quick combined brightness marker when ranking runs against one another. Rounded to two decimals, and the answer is 4.54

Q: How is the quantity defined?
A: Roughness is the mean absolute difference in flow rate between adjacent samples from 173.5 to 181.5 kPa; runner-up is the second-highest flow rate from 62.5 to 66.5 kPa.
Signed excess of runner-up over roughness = 2.8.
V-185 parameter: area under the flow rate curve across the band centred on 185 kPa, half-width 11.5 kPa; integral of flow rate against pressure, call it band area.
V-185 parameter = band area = 44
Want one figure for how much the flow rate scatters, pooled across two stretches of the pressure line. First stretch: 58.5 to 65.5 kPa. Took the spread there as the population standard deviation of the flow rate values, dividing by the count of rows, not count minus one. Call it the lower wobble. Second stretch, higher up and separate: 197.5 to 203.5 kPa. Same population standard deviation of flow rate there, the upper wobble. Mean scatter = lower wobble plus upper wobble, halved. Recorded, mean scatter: 0.04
